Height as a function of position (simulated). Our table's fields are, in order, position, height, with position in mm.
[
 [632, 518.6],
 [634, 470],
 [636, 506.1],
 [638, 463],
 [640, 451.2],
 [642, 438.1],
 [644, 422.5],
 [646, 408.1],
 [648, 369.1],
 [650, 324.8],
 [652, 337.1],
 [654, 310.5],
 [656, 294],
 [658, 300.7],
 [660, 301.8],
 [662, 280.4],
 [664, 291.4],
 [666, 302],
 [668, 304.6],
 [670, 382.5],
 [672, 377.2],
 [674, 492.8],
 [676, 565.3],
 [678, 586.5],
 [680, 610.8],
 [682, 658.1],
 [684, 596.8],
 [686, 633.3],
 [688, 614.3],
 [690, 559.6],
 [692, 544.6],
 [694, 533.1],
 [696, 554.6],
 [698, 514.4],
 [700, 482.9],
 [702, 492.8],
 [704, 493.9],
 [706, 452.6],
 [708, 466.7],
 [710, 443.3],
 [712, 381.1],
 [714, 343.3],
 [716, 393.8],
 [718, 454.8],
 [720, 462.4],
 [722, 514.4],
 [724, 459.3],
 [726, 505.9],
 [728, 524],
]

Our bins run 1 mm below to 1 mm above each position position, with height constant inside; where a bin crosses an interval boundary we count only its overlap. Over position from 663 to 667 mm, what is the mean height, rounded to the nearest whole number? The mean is 297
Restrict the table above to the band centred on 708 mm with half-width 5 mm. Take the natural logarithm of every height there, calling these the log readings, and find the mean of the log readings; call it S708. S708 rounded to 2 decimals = 6.10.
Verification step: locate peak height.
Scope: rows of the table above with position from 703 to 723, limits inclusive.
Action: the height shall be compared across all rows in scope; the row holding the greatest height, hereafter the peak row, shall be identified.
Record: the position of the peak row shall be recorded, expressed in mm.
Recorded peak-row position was 722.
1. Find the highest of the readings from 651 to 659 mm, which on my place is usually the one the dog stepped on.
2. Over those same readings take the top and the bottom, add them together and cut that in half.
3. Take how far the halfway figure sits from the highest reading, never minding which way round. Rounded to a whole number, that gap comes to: 22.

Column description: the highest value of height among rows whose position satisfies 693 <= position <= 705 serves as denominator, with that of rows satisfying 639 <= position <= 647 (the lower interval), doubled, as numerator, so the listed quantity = 1.6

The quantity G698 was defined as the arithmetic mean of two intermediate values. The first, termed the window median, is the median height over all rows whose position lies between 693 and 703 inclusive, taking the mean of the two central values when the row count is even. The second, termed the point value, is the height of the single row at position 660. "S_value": 408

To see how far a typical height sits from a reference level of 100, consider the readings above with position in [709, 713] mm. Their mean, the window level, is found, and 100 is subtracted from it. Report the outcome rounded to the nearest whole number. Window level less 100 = 312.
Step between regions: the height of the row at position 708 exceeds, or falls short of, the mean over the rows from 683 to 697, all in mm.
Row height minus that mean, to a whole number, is -110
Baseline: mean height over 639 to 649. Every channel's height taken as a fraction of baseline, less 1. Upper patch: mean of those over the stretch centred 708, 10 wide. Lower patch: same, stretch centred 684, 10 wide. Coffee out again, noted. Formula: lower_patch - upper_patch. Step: 0.42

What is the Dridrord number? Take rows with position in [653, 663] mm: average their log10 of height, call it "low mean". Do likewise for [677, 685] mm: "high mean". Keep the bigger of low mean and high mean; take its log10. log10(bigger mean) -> 0.445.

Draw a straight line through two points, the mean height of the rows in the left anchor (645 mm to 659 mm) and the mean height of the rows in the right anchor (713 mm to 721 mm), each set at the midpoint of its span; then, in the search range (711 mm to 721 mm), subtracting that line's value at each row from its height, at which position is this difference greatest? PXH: 720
